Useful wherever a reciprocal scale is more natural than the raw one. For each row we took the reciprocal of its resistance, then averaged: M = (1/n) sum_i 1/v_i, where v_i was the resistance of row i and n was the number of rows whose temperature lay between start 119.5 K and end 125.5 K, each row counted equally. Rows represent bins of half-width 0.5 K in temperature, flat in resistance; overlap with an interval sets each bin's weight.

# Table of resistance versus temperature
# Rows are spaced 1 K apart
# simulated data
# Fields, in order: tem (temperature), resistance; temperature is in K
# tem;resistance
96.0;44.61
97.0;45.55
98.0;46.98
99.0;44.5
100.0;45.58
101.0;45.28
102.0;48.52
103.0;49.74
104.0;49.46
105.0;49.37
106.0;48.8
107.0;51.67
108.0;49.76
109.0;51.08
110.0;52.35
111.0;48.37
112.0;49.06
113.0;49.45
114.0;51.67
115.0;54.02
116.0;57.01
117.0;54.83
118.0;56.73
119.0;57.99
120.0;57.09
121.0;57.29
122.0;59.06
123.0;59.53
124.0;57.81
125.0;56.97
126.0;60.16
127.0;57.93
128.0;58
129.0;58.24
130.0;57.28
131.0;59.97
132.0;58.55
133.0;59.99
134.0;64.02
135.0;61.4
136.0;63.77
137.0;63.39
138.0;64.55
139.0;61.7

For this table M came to 0.0173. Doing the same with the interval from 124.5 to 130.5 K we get 0.0172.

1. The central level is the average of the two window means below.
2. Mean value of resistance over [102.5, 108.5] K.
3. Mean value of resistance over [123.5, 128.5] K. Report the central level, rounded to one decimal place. 54.0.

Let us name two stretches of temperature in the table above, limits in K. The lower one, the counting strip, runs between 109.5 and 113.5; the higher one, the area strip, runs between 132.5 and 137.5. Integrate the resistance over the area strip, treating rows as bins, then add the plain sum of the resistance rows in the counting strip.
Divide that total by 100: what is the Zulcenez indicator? 5.1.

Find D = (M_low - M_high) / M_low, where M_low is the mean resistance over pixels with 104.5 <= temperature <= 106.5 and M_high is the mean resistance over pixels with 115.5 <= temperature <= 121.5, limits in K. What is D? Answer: -0.16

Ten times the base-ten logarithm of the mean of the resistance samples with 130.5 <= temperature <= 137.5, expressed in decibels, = 17.9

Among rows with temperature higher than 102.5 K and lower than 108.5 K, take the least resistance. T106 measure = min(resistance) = 48.8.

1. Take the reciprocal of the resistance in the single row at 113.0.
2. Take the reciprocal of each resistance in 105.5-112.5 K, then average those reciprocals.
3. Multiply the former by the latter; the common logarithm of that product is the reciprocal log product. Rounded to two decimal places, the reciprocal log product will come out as -3.39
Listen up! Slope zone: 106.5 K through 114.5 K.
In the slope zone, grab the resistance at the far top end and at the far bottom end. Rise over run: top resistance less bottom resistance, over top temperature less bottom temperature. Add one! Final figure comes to 1.0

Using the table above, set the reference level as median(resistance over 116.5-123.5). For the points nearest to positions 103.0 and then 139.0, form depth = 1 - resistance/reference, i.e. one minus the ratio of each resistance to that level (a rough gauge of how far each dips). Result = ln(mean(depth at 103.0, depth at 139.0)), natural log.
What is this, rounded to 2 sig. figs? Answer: -3.6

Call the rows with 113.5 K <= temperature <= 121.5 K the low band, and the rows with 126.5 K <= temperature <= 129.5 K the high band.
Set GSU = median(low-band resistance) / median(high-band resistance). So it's 0.98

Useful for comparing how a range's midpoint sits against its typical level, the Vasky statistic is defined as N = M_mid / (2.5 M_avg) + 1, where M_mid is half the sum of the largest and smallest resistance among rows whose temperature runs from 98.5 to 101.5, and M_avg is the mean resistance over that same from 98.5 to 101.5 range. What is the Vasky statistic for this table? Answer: 1.40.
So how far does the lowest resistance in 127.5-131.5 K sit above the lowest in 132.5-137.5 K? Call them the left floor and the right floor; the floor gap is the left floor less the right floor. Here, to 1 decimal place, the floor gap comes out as -2.7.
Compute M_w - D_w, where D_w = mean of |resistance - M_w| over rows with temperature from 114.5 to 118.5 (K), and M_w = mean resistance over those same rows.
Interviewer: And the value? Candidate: 54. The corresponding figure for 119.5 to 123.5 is 57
